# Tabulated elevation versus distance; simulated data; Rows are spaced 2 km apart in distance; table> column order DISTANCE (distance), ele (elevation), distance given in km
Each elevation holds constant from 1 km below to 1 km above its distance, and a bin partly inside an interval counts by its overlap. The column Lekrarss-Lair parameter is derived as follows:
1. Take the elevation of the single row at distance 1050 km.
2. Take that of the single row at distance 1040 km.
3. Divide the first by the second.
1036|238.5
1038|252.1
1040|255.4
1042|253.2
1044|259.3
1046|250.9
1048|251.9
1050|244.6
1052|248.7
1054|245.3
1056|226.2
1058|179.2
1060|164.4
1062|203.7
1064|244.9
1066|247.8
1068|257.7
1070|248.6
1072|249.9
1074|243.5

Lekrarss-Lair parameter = 0.96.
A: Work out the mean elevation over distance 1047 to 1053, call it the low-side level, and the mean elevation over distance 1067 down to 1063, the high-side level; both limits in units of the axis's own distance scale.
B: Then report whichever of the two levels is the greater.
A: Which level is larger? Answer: 248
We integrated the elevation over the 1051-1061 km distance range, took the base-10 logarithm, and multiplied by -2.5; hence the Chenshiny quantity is -8.32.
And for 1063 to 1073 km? -8.49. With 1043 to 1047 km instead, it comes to -7.52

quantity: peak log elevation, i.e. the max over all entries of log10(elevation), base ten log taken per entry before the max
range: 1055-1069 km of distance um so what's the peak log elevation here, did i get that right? 2.411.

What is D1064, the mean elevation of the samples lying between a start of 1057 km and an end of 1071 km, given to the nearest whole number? 221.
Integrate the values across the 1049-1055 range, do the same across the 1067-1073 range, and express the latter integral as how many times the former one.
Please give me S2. 1.02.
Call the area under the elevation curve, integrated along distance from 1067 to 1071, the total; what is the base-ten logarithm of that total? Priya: 3.01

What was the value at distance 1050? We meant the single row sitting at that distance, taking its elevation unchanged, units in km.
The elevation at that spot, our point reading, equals 244.6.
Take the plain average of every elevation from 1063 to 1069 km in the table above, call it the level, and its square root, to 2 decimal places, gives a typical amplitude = 15.82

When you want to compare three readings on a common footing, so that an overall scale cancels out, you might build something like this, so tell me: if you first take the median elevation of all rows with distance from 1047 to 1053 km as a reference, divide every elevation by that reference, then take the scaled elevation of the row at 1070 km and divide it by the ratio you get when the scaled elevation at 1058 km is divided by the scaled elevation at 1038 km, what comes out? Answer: 1.4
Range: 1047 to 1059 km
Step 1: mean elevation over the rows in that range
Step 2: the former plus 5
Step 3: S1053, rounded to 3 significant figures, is 238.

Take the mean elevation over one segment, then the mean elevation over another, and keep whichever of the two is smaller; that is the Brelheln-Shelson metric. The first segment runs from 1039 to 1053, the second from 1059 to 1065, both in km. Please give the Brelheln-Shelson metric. 204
